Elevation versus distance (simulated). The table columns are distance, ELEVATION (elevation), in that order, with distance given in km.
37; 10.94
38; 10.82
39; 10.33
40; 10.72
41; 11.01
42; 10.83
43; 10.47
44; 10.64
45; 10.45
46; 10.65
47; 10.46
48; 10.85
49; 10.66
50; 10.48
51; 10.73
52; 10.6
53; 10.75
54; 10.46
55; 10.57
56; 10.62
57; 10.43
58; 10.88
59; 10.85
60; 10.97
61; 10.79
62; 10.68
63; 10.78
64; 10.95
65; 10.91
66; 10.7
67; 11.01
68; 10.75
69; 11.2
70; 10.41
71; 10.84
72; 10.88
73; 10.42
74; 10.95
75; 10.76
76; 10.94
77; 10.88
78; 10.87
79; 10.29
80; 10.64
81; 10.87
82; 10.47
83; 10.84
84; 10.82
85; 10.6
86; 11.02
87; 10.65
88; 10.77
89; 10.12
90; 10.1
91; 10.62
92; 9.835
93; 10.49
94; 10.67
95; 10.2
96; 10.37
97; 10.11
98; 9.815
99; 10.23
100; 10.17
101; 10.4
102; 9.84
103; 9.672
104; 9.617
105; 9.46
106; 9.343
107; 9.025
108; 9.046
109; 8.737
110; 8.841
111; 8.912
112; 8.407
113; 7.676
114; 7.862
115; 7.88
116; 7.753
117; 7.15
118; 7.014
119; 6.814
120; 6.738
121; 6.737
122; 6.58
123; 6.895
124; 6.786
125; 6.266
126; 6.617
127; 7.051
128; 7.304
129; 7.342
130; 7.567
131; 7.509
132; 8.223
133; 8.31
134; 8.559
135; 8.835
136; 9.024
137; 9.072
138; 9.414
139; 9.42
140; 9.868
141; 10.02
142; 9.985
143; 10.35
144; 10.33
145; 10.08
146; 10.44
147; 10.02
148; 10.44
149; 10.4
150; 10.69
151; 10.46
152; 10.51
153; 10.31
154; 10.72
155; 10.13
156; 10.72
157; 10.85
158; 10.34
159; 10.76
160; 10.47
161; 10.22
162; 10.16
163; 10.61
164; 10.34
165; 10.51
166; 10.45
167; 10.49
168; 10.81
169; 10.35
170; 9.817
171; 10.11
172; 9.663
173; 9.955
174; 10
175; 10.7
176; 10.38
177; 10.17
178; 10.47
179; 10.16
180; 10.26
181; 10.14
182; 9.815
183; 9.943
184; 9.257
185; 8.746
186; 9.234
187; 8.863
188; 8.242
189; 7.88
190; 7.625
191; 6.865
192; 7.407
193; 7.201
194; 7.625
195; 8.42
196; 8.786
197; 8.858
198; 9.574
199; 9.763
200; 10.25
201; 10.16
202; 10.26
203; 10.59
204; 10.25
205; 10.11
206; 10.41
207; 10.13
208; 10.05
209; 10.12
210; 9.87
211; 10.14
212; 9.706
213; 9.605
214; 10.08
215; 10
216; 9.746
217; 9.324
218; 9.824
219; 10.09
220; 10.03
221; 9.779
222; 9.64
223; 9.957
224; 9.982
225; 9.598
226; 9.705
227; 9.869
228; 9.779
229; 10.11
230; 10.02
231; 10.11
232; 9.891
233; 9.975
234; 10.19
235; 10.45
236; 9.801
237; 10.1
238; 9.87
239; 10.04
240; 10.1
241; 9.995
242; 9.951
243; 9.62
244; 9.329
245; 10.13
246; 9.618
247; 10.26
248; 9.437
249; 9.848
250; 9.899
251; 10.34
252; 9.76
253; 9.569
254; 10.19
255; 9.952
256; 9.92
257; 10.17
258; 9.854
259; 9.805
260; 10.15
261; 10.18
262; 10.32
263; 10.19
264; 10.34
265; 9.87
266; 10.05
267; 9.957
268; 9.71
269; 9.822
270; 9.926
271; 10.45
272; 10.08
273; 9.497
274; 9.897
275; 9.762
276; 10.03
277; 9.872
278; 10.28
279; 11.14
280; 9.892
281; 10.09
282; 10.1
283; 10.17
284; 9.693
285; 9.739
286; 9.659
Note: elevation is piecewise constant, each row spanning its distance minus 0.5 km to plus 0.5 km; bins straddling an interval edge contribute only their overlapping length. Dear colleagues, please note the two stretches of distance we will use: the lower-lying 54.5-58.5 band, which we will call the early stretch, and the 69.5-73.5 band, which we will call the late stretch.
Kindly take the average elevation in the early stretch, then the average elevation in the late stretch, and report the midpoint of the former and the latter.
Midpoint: 10.6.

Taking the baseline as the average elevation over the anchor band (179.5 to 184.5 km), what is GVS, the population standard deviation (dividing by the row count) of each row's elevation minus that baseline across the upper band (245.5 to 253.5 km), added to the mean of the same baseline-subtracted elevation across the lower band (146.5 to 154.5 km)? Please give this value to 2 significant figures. 0.86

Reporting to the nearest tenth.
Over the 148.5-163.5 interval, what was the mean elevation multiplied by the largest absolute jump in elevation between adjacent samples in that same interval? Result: 6.2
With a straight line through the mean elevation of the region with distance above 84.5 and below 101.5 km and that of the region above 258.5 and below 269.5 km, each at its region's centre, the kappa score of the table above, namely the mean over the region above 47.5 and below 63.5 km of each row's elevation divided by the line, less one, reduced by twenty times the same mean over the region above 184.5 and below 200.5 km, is 3.4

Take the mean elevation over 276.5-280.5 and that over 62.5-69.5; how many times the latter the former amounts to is 0.94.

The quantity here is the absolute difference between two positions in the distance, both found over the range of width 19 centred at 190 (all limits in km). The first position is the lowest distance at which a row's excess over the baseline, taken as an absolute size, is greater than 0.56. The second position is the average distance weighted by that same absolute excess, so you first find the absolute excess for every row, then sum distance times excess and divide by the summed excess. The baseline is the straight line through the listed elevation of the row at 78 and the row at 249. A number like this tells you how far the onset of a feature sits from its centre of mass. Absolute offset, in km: 6.9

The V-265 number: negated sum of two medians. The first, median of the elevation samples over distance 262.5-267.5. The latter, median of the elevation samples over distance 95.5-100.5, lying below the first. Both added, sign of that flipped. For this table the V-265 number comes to -20.2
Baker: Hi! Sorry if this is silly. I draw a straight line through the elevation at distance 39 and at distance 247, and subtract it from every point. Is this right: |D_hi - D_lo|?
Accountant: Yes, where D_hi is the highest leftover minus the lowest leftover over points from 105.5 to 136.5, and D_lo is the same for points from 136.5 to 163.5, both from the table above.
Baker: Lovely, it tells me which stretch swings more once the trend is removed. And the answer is 1.3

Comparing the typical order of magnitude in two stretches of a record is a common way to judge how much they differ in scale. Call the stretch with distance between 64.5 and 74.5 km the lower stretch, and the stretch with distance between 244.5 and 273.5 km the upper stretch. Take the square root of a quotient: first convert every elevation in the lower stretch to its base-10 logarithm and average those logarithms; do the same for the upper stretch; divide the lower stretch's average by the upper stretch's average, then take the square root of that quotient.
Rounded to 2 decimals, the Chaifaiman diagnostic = 1.02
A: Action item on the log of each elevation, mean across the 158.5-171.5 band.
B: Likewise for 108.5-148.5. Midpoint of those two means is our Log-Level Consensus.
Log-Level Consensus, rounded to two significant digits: 0.97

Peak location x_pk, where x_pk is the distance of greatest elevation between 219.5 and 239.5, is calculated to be 235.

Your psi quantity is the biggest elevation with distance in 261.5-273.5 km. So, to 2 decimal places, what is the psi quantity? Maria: 10.45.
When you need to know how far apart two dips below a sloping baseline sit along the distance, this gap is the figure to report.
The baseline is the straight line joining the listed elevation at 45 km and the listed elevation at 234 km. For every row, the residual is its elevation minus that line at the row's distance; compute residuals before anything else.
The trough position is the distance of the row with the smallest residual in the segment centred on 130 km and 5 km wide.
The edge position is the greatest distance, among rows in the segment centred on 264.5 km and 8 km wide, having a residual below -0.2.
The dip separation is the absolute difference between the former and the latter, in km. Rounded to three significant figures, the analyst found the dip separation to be 140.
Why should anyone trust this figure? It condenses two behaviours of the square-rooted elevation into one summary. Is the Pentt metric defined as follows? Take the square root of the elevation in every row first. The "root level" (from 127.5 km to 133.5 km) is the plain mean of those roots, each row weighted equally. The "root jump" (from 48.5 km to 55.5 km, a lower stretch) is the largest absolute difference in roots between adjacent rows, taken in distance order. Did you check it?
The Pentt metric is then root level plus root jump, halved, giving 1.41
